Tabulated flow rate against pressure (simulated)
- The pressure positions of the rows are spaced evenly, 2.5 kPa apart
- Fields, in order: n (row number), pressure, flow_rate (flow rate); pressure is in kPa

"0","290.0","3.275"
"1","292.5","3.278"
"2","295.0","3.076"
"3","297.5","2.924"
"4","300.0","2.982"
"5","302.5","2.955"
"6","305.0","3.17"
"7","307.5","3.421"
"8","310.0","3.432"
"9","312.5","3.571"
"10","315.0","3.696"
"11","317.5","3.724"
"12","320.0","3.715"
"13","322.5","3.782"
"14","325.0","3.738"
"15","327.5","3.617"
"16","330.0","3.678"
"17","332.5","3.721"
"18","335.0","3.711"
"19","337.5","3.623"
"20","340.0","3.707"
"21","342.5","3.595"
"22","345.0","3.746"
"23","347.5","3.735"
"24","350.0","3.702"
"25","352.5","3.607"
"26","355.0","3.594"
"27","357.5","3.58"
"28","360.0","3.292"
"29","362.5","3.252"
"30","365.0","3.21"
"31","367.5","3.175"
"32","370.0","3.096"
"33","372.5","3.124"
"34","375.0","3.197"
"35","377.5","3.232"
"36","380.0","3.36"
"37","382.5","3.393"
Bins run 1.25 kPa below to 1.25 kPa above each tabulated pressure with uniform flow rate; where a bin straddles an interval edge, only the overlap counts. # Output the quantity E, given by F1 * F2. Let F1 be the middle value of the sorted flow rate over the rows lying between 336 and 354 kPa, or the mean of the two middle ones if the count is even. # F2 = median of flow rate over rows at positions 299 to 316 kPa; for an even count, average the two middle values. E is 12.7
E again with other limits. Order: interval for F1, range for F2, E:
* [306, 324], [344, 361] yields 13.3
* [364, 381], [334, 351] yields 11.9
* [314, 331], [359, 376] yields 11.9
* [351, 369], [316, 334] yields 12.2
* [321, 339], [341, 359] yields 13.4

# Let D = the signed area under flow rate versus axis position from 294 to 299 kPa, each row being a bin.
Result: 15.0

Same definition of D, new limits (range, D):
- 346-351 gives 18.6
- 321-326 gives 18.8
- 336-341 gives 18.3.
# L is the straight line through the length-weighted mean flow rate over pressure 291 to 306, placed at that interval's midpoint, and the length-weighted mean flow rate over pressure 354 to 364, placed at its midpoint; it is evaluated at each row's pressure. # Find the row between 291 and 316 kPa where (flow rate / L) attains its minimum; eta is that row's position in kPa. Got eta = 297.5 kPa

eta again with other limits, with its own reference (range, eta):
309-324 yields 310.0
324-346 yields 342.5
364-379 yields 370.0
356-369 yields 367.5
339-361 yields 360.0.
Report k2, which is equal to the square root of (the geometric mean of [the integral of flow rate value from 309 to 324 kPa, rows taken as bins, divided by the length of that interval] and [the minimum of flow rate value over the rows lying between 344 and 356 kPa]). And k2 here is 1.904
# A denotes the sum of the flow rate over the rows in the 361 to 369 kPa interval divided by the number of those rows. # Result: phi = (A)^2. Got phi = 10.3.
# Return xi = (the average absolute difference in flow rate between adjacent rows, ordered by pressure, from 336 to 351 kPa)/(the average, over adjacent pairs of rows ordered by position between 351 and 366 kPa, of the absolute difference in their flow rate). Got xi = 0.98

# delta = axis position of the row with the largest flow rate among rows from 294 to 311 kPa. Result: 310.0 kPa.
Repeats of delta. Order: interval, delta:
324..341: 325.0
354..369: 355.0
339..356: 345.0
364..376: 365.0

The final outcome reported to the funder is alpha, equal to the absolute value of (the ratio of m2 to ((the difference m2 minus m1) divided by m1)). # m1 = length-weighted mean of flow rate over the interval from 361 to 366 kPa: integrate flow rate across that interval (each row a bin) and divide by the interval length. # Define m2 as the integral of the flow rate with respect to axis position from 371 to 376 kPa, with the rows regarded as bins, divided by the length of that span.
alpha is 128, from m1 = 3.24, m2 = 3.16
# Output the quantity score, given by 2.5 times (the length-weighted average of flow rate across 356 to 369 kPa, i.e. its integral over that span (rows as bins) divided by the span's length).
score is 8.3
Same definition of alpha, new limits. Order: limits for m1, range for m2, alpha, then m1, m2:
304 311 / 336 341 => 38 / 3.34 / 3.67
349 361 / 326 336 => 105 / 3.56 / 3.68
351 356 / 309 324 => 251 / 3.61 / 3.66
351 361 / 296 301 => 18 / 3.53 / 2.96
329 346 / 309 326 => 941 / 3.68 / 3.67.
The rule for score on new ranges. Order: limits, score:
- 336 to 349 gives 9.2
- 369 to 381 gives 8.0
